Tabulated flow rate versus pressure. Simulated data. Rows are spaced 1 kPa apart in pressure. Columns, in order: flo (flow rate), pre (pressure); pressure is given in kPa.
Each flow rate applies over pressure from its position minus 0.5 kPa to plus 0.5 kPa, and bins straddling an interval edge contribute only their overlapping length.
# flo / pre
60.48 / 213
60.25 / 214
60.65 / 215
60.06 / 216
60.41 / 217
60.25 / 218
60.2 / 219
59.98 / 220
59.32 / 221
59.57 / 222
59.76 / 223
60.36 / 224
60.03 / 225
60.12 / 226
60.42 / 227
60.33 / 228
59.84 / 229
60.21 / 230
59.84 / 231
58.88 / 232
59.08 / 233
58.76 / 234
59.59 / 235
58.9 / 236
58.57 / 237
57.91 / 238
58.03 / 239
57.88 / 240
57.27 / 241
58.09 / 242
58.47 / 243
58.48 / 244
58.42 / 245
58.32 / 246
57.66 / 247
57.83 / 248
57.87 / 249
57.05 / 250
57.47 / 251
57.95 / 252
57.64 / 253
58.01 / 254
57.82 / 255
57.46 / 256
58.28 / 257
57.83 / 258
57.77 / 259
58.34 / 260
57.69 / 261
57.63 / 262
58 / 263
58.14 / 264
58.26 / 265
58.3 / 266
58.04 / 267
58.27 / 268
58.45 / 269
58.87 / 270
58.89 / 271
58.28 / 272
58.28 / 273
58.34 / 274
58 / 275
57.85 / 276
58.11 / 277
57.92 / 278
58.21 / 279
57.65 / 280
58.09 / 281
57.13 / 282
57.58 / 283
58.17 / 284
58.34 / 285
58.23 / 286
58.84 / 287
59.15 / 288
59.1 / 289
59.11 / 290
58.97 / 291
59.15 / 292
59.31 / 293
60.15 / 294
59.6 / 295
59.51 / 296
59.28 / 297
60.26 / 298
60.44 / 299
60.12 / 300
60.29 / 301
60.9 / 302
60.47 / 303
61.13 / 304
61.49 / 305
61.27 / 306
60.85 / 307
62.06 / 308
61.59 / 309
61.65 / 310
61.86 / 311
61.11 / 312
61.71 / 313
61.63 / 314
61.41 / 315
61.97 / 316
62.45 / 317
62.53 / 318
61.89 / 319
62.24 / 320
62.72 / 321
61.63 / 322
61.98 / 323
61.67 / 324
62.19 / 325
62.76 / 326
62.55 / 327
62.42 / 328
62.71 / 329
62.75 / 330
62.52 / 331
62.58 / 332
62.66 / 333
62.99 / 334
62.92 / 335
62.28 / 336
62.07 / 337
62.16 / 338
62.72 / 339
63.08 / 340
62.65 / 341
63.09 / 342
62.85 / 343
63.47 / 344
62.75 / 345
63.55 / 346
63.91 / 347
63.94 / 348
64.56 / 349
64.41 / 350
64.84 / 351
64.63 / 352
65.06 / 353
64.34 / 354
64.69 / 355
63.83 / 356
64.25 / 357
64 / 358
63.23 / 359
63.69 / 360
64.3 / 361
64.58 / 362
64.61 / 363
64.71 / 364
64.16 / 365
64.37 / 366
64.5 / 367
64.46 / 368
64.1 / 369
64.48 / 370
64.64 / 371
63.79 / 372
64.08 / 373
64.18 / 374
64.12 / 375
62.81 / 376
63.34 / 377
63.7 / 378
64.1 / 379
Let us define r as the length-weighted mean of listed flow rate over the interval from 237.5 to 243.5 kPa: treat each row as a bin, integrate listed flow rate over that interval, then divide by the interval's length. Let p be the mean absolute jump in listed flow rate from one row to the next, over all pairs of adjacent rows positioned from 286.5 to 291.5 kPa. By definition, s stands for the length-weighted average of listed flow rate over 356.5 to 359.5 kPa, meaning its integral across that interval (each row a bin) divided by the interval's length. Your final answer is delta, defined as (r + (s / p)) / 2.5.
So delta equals 223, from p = 0.13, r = 58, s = 63.8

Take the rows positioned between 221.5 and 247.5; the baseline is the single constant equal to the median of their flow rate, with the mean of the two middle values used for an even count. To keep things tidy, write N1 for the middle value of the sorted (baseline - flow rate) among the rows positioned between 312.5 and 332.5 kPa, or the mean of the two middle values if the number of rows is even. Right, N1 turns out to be -3.4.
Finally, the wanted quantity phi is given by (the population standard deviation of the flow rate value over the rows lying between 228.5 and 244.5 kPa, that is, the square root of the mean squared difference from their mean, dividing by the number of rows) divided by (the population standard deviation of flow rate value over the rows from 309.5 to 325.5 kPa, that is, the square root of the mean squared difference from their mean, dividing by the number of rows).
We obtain 1.9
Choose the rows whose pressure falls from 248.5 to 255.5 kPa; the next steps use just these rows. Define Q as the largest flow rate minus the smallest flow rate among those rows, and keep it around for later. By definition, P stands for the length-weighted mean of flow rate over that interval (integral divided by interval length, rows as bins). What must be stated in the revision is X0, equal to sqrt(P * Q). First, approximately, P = 57.7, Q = 0.96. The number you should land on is 7.4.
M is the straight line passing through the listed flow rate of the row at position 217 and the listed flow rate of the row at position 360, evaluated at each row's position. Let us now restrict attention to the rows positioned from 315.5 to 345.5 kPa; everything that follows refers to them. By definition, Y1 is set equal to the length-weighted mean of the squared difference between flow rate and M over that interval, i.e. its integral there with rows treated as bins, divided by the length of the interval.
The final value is 0.4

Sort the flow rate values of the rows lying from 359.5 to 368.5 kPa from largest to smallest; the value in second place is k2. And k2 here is 64.61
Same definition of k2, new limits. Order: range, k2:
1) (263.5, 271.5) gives 58.87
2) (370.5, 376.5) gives 64.18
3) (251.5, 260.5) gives 58.28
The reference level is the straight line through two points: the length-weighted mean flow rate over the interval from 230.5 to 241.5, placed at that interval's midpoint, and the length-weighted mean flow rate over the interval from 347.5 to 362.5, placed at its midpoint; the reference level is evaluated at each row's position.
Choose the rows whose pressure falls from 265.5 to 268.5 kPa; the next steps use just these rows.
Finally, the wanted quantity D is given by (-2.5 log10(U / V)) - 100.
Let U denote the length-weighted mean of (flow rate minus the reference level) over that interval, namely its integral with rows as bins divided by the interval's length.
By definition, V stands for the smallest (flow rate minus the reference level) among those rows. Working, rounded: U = -1.89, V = -2.05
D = -99.91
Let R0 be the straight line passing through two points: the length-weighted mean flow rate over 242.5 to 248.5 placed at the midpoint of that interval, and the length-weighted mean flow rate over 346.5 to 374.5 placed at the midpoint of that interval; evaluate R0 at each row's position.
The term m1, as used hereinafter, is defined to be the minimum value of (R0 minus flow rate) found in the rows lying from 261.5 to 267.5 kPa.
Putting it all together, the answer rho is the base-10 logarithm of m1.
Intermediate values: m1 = 0.97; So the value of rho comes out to -0.01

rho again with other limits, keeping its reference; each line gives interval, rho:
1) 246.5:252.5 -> -0.30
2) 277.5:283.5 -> 0.25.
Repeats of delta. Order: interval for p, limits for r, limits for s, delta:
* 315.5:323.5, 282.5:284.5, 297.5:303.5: 72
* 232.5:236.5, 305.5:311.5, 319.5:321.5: 65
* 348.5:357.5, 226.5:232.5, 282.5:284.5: 76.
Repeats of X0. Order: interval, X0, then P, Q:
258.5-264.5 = 6.4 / 57.9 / 0.71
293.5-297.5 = 7.2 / 59.6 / 0.87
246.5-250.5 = 6.9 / 57.6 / 0.82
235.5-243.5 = 9.7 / 58.1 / 1.63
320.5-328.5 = 8.4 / 62.2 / 1.13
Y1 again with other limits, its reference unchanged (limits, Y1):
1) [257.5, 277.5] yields 11.7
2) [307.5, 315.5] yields 1.0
